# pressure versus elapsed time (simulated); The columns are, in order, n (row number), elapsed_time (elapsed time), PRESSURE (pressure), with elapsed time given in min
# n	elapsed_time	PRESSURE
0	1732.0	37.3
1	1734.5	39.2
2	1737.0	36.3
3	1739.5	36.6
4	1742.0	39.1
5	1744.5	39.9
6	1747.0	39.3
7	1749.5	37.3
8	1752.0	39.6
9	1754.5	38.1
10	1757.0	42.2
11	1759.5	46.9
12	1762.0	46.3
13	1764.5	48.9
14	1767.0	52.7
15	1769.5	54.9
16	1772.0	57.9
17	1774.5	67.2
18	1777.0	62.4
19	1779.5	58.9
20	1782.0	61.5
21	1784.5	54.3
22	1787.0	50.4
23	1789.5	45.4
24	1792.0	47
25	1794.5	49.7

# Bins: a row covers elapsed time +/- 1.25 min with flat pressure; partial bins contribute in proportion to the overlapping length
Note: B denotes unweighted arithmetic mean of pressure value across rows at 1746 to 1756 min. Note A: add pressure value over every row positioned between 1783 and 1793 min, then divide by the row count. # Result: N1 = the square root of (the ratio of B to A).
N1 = 0.88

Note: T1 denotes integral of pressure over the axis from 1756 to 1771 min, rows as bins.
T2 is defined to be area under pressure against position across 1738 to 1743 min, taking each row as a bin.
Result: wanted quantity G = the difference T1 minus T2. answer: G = 545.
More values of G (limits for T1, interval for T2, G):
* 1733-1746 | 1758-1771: -152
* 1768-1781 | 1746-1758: 311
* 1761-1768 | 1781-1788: -43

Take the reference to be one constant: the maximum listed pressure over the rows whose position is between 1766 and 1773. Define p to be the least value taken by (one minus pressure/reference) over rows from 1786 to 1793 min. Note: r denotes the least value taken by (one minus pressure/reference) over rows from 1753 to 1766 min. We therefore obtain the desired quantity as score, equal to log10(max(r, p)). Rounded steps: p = 0.130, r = 0.16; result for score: -0.81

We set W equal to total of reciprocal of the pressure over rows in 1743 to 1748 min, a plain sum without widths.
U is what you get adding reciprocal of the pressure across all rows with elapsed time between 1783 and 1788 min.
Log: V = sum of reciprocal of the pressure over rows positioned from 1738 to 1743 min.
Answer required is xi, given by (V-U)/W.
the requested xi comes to 0.3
